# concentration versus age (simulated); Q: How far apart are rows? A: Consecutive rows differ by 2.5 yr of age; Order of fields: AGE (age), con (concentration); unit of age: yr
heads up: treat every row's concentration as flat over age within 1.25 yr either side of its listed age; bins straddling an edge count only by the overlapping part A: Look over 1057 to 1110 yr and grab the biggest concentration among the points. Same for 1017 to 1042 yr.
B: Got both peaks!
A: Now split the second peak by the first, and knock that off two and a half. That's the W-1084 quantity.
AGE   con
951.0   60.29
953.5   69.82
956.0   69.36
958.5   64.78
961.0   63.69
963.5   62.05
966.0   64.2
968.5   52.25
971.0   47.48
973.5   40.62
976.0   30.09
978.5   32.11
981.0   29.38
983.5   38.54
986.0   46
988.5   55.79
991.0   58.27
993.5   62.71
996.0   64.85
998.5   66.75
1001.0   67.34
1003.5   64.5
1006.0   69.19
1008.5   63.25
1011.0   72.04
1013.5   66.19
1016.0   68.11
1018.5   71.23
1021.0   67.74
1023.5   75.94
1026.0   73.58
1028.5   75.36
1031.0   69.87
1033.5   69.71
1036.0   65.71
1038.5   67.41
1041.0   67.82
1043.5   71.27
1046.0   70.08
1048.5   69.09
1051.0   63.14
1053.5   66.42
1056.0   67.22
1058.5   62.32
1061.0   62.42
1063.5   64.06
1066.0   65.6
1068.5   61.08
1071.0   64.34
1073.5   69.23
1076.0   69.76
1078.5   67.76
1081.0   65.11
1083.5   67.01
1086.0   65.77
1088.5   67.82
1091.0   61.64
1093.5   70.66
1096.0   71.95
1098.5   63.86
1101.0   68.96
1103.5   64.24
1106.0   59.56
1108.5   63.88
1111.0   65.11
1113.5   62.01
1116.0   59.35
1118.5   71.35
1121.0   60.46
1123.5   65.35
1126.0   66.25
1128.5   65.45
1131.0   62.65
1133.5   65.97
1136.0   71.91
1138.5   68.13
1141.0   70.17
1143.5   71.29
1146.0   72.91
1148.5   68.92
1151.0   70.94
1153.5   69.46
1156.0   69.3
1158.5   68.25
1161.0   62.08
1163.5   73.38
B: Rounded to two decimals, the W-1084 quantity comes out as 1.44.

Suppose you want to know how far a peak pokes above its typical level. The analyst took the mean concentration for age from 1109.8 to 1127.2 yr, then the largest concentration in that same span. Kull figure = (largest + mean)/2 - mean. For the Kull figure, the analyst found 3.5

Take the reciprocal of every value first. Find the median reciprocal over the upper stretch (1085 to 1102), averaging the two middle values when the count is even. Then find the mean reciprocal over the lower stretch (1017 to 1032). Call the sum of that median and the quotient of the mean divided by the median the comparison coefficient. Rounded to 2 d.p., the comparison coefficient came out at 0.95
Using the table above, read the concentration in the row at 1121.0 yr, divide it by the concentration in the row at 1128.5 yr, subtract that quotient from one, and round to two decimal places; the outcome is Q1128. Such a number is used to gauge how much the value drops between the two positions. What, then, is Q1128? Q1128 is 0.08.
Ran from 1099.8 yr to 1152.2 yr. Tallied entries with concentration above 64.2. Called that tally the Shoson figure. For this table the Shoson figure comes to 15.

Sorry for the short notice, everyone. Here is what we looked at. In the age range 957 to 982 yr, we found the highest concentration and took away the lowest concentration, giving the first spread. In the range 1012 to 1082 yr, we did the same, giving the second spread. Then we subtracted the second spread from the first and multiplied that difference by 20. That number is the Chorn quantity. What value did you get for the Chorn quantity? 411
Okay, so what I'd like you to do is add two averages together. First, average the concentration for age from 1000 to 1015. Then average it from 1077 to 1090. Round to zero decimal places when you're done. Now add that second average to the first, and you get 134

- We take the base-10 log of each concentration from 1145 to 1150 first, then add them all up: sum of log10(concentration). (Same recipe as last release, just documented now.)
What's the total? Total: 3.7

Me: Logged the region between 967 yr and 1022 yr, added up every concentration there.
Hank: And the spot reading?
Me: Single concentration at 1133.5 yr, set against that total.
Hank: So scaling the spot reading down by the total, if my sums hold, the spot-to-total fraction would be 0.053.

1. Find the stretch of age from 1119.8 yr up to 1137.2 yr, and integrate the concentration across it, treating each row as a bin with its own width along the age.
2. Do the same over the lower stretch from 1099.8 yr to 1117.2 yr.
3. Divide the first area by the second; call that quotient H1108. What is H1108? 1.03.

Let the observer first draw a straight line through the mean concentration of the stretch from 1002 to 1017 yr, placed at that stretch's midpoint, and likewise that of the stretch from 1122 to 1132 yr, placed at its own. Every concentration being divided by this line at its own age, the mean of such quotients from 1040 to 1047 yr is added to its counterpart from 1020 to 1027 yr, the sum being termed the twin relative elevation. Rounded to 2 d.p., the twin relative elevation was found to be 2.13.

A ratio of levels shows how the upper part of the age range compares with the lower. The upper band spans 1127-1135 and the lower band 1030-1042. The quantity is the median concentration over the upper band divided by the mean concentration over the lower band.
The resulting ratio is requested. 0.961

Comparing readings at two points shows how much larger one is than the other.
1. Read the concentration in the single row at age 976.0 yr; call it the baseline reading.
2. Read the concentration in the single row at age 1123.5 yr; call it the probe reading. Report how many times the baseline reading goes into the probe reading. 2.17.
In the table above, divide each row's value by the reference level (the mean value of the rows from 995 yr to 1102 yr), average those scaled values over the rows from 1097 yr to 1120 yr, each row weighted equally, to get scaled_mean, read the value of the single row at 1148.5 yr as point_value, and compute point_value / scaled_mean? 72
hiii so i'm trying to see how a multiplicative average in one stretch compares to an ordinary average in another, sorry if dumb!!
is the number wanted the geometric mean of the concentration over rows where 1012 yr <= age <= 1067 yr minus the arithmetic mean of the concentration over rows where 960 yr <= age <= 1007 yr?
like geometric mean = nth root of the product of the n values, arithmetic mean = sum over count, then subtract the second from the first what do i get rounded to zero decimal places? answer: 15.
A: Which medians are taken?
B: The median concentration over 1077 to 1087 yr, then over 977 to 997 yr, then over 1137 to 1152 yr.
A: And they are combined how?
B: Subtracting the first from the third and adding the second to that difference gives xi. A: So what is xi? 55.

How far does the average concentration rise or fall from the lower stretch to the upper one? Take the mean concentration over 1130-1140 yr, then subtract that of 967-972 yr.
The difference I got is 17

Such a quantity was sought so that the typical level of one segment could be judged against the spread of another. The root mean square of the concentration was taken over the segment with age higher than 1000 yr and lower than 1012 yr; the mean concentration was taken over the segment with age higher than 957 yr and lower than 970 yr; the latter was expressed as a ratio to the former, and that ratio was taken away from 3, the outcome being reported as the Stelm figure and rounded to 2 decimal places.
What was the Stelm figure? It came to 2.09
